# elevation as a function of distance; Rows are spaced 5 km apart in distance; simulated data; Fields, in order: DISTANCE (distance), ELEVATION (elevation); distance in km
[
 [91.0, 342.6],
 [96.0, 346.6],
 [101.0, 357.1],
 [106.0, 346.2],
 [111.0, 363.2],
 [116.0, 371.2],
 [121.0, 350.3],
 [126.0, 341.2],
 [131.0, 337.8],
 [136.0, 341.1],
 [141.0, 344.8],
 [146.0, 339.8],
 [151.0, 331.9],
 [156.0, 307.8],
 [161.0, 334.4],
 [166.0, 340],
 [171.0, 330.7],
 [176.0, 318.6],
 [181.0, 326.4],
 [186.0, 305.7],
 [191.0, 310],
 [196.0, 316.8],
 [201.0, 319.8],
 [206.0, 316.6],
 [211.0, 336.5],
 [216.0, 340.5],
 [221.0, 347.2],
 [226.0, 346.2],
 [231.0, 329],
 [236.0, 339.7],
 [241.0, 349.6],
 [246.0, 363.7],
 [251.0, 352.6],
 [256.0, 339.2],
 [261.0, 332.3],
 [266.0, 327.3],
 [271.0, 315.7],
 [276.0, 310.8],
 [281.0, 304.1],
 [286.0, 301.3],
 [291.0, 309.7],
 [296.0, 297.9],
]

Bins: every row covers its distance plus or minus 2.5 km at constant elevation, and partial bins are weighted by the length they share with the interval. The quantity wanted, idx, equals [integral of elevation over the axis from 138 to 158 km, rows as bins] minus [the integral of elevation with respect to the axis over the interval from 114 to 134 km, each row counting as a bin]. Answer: -349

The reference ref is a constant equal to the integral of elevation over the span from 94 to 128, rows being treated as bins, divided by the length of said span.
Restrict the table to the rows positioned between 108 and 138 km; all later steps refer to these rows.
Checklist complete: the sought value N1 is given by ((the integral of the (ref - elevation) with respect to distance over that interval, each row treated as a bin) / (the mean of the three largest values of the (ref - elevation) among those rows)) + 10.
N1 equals 17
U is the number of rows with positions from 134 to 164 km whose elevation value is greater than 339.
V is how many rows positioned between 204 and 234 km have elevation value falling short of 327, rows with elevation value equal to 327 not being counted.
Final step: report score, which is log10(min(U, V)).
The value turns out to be 0.00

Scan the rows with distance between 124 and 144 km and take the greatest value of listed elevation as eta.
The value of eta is 344.8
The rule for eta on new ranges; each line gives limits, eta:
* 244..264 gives 363.7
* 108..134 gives 371.2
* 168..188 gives 330.7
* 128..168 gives 344.8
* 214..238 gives 347.2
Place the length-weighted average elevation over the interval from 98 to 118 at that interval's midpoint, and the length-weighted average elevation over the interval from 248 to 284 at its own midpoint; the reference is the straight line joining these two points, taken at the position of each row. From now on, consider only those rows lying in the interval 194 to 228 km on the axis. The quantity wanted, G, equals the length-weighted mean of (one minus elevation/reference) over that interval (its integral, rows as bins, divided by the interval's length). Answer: 0.02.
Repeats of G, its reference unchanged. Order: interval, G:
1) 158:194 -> 0.06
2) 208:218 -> 0.00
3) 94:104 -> 0.02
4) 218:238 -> -0.02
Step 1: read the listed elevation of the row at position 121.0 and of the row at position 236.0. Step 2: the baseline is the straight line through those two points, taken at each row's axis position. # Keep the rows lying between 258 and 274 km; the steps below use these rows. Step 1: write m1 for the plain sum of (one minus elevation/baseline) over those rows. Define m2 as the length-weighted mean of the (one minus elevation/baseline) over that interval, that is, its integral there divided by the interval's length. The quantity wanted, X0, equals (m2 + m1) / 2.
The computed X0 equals 0.07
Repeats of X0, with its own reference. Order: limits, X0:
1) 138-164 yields 0.14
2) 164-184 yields 0.12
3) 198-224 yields 0.09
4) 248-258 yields -0.04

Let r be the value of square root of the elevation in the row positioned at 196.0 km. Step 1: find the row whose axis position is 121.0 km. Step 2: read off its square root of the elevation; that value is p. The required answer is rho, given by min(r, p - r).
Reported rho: 0.92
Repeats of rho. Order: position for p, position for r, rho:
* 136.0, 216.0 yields 0.02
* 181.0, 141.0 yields -0.50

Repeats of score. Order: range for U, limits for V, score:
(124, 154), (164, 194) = 0.60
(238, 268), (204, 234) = 0.00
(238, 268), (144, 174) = 0.00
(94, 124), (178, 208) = 0.78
